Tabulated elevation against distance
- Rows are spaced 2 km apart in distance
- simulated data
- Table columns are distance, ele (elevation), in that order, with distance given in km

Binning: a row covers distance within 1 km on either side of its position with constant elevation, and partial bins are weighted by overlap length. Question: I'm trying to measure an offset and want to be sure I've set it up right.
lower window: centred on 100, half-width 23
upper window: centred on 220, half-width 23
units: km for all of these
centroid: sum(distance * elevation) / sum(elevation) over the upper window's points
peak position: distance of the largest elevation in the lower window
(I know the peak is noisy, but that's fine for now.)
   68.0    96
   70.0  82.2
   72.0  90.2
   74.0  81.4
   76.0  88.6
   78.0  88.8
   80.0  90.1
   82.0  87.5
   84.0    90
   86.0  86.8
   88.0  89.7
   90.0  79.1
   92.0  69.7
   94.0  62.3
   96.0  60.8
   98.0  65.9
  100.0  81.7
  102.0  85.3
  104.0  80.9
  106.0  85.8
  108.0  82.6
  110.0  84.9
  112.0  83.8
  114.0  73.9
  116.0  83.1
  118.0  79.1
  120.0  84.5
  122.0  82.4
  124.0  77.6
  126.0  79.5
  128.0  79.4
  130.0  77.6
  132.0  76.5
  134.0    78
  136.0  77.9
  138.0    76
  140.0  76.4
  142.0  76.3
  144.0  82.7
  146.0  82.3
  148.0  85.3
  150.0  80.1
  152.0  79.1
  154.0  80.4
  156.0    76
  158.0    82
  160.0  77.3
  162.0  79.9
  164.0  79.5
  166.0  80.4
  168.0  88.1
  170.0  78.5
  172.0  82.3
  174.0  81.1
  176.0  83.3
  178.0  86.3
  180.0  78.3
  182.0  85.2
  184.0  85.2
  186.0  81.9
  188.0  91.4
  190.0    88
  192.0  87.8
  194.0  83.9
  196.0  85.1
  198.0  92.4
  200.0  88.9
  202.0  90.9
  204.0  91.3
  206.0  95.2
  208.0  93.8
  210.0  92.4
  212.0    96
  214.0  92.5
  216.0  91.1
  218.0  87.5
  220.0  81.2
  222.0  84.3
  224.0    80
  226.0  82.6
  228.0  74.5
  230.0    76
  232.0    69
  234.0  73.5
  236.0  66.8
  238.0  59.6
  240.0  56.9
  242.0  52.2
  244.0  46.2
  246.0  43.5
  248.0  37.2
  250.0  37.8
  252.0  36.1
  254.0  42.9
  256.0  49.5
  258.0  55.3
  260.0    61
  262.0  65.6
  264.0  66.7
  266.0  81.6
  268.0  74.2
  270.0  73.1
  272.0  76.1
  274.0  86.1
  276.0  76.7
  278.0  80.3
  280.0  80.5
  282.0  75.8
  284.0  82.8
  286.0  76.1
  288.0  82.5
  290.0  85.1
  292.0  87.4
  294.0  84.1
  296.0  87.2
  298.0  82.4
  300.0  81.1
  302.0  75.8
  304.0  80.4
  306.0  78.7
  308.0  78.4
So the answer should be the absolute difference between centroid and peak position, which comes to 138.1 km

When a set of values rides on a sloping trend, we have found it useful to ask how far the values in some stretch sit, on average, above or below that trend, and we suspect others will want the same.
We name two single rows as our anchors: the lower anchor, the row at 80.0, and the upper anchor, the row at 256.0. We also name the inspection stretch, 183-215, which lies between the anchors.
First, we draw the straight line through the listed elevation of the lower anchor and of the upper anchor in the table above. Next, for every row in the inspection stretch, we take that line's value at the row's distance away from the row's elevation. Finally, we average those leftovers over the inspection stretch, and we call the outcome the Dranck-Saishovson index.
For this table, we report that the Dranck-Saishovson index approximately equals 27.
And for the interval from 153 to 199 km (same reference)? 15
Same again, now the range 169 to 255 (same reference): 17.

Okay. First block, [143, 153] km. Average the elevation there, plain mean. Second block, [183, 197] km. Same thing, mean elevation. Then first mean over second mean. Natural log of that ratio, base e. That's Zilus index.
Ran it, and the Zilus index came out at -0.05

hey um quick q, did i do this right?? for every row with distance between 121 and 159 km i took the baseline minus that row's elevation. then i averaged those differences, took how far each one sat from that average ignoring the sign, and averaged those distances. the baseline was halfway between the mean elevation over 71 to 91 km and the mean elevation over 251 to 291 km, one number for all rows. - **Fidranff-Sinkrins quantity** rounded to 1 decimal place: 2.2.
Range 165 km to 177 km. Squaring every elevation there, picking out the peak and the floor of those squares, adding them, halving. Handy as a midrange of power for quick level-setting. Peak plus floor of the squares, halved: 6962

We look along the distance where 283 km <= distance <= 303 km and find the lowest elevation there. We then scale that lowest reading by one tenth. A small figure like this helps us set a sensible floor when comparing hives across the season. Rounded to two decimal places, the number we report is 7.58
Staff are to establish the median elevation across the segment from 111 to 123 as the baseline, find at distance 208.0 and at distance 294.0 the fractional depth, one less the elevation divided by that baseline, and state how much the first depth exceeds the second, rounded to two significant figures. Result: -0.12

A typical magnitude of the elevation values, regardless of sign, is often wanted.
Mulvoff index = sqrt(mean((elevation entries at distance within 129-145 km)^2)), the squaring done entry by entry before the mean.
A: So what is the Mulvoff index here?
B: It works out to 78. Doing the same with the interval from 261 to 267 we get 72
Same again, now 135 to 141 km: 77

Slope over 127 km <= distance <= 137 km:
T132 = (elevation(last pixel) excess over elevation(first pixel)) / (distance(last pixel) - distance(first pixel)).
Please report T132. 0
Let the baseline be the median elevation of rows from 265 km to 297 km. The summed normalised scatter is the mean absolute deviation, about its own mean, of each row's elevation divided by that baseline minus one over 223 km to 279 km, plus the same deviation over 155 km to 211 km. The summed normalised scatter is 0.219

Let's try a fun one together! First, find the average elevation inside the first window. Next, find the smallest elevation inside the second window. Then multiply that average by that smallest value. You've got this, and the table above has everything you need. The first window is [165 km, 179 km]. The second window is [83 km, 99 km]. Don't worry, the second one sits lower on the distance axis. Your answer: 5038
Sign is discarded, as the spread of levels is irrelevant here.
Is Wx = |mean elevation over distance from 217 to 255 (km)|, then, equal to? 63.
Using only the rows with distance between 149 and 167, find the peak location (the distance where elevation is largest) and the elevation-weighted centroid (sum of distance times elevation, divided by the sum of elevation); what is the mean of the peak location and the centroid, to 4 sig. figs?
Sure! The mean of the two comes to 158.0 km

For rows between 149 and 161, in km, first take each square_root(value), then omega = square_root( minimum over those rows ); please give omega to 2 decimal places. 2.95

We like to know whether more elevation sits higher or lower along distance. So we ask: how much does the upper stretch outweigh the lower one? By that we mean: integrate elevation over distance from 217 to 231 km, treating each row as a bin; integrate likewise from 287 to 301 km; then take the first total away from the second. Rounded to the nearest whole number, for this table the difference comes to 47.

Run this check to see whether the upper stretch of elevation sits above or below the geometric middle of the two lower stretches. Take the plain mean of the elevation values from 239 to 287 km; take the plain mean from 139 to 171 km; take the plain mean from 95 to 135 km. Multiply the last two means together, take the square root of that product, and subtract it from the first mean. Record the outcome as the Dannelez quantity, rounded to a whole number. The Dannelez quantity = -17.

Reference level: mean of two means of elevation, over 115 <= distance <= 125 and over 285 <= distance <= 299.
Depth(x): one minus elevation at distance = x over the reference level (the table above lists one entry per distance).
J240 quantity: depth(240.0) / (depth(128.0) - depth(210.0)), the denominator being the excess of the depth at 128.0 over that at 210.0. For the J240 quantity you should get 2.0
